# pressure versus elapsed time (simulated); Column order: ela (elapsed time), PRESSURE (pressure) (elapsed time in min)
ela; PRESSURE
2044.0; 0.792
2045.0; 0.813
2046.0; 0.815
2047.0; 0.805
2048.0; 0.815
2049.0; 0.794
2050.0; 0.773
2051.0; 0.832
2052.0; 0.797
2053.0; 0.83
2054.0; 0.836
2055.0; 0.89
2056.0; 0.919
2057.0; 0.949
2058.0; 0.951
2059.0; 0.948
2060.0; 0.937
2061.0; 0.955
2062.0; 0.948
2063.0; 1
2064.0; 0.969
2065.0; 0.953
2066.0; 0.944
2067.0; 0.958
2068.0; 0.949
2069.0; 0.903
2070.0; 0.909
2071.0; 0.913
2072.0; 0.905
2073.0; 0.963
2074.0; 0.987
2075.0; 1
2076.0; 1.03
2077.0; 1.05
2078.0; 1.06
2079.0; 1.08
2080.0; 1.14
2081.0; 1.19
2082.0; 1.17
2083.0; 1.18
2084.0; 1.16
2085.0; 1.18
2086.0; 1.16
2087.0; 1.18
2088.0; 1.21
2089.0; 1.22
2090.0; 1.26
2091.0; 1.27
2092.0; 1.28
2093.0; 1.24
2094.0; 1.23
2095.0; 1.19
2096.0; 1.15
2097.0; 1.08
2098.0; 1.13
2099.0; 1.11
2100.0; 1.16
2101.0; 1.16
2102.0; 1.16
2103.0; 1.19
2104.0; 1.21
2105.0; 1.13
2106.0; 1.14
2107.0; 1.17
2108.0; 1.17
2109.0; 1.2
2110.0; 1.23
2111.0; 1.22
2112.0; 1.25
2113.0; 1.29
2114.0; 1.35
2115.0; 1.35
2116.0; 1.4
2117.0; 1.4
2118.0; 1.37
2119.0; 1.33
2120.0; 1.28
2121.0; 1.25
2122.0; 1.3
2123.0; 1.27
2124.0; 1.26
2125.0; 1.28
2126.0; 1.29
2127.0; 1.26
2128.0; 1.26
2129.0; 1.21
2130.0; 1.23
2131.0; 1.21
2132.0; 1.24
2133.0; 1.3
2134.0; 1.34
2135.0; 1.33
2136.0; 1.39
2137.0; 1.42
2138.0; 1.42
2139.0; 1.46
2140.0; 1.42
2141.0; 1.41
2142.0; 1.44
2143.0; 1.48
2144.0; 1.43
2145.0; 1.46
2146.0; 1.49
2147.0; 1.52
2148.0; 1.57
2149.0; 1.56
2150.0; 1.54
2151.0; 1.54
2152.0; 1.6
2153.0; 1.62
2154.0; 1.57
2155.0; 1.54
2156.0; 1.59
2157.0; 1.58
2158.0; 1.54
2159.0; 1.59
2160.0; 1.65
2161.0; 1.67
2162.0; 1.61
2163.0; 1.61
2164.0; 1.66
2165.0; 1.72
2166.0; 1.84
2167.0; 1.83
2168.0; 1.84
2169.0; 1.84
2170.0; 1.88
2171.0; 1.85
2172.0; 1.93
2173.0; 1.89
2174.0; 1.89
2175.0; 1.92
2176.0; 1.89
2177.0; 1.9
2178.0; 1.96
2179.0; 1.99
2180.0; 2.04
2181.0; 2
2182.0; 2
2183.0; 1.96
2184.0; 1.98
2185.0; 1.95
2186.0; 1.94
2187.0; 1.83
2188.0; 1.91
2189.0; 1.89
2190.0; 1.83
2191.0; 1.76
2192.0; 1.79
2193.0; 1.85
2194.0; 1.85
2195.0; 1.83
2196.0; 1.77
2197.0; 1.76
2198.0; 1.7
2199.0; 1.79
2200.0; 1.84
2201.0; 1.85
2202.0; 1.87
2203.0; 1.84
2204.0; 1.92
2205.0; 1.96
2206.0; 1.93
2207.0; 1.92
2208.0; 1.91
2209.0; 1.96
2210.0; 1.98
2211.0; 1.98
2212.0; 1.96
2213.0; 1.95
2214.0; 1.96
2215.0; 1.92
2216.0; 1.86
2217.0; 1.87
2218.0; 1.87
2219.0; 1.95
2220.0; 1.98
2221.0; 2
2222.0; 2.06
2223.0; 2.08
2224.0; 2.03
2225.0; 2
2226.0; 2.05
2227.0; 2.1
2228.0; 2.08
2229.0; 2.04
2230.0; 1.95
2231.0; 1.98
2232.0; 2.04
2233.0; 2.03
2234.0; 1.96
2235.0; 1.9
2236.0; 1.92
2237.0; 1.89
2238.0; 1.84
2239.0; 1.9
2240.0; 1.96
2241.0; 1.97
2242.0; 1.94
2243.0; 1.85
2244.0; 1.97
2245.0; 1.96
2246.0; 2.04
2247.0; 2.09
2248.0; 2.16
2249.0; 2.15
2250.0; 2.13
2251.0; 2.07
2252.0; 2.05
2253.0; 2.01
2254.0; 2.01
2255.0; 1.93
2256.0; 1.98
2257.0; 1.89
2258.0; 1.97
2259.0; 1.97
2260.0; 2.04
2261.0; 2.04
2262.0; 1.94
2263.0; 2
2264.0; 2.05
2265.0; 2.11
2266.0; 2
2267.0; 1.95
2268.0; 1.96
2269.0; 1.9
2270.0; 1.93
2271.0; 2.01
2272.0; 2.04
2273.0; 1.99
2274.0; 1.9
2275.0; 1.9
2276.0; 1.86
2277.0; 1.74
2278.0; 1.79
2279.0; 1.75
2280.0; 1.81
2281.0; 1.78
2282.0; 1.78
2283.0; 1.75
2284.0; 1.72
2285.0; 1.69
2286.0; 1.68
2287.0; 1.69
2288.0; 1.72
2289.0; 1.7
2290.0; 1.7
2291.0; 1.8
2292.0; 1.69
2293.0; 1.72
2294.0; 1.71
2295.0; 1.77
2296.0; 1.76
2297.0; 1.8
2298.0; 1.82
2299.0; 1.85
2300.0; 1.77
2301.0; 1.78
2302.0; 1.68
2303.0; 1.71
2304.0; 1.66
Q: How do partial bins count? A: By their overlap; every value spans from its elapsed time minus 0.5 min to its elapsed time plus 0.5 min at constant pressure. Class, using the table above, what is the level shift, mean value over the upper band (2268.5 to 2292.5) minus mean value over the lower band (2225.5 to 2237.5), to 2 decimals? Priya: -0.19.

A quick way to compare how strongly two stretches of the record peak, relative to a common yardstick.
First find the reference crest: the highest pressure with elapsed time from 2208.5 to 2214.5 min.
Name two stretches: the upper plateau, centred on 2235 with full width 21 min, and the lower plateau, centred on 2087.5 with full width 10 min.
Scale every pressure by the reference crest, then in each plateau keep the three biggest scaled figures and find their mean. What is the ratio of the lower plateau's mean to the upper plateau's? 0.61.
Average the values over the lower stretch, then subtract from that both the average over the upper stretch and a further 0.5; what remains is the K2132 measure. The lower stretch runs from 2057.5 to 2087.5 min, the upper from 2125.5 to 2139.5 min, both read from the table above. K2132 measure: -0.8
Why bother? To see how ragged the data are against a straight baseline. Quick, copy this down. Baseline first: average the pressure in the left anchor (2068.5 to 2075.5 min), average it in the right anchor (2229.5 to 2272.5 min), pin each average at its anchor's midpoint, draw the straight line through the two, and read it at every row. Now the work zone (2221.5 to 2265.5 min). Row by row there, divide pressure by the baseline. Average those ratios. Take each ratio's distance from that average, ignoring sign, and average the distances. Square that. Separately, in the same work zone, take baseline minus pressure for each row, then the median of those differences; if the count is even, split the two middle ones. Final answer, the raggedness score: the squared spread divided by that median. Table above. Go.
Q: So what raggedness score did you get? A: -0.059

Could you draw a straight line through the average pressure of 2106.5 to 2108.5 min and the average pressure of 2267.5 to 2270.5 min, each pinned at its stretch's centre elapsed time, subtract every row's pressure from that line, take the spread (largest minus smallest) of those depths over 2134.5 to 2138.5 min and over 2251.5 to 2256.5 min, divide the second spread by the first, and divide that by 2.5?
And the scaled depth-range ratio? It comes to 0.67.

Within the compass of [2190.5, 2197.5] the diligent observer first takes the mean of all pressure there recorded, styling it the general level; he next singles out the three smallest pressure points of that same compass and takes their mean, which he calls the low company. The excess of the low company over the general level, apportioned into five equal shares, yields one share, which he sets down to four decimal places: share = -0.0076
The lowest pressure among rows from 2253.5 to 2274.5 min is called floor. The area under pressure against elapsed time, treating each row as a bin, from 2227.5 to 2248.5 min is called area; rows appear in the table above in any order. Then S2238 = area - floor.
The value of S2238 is 40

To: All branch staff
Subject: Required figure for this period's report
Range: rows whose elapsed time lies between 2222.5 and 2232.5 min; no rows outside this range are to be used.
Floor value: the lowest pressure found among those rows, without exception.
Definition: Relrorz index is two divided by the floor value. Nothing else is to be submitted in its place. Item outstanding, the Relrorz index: 1.03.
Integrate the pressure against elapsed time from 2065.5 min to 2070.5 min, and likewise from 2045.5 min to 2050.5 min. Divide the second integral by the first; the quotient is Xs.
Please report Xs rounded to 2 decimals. 0.86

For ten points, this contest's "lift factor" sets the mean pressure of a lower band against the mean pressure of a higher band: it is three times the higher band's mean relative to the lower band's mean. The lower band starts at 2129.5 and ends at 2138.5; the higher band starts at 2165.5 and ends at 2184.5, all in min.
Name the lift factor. 4.36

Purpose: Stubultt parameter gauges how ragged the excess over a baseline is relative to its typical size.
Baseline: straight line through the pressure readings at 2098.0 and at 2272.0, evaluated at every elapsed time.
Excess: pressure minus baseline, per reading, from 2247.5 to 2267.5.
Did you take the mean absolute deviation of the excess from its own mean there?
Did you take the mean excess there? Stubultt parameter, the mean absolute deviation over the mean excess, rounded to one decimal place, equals 1.2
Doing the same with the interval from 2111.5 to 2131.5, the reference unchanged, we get 1.7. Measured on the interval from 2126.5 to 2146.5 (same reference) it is 2.1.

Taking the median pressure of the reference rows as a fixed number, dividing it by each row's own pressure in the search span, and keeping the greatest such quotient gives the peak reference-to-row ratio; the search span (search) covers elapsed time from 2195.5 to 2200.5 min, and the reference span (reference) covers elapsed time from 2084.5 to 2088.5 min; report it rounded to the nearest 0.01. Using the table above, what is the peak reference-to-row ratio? 0.69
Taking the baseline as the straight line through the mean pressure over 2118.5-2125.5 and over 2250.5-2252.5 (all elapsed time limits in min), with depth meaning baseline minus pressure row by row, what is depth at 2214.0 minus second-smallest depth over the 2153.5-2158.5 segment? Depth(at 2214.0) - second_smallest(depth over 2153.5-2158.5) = -0.029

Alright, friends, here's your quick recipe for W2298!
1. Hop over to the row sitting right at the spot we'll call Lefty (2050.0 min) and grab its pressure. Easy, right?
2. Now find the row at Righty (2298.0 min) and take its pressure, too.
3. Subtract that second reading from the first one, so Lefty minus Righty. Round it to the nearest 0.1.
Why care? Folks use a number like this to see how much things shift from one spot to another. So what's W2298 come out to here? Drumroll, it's -1.0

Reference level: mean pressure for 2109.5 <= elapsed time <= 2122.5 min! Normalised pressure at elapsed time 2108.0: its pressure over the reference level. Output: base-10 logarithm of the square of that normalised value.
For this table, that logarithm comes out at -0.1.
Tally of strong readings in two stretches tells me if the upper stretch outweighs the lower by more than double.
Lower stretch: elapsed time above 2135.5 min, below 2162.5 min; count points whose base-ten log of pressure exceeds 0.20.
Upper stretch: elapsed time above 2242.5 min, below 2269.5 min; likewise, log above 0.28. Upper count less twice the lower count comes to 10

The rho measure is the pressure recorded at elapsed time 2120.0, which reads 1.28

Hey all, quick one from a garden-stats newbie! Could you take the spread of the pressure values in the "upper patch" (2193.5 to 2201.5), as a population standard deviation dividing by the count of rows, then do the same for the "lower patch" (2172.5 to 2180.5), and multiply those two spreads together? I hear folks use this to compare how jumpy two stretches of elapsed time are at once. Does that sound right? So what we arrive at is 0.0026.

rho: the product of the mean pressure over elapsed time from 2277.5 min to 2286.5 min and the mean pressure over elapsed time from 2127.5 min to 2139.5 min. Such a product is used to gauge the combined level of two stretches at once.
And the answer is 2.31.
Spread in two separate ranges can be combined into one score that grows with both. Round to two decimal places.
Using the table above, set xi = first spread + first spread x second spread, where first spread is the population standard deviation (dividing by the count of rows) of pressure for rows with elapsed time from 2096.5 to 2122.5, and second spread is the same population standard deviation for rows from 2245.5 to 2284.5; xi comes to 0.10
